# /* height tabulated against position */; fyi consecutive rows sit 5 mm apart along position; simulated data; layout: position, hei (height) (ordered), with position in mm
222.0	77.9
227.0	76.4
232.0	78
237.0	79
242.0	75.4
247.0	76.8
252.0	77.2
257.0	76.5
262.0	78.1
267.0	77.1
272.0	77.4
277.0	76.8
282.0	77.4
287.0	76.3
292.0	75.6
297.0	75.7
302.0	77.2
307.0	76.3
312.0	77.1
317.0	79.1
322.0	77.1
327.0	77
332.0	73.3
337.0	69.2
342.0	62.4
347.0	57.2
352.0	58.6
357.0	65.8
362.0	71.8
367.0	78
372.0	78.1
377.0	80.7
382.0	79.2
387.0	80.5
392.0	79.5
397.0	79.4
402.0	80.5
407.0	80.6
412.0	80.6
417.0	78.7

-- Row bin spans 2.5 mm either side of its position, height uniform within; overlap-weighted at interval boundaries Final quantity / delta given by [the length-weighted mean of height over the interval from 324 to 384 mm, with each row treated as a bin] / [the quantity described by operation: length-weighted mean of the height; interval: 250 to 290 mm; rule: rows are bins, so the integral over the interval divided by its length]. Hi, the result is 0.92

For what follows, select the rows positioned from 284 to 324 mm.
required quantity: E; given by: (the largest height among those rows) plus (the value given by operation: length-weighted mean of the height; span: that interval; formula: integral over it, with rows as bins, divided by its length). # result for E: 156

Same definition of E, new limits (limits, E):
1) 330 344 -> 142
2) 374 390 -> 161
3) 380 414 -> 161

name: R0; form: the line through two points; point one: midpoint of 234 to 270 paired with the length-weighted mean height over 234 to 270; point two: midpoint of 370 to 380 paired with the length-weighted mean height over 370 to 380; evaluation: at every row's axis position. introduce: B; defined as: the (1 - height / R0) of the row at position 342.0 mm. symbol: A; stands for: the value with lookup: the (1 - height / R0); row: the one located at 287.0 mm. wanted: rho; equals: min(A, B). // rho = 0.020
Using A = 0.020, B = 0.209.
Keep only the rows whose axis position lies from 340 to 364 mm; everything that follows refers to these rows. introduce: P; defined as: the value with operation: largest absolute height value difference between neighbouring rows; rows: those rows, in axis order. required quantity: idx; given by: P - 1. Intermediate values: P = 7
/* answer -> 6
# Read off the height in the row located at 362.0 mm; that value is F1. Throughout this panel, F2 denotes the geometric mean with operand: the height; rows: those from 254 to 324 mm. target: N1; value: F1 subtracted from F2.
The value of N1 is 5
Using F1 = 71.8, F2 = 76.97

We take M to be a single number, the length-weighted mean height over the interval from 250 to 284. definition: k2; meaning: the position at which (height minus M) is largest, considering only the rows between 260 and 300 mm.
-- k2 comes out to 262.0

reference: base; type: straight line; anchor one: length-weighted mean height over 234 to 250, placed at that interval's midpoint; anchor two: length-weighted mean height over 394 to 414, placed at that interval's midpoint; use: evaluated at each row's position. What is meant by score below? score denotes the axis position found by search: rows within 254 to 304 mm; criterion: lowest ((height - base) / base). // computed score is 292.0 mm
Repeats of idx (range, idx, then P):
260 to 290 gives 0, 1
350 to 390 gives 6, 7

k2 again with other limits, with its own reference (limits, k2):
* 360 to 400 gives 377.0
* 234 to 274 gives 237.0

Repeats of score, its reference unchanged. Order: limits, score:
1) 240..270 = 242.0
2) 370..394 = 372.0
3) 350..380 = 352.0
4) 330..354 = 347.0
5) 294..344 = 342.0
